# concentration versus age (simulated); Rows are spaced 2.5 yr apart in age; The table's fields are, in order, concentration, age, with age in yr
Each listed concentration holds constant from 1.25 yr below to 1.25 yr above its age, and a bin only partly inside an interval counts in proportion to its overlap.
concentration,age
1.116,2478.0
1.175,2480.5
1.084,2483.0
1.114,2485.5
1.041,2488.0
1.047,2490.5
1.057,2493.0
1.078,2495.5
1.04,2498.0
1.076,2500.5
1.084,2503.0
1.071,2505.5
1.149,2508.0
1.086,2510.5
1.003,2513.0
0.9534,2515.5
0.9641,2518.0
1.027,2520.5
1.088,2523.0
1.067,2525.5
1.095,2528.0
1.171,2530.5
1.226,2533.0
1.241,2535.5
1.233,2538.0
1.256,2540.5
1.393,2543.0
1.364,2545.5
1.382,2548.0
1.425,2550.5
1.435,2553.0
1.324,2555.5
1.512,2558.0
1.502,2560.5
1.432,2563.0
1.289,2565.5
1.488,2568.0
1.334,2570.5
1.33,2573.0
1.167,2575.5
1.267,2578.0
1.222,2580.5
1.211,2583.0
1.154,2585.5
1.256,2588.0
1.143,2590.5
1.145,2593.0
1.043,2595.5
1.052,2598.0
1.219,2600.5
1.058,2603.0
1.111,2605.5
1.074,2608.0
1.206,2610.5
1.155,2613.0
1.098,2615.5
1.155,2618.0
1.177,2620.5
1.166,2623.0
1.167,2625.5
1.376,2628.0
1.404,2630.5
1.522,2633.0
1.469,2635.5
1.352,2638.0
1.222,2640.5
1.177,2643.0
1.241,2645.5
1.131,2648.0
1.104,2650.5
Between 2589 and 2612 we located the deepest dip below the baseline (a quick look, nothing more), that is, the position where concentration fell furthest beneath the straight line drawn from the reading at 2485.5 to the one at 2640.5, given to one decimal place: 2595.5 yr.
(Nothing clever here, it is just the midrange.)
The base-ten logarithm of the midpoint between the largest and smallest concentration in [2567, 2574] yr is 0.15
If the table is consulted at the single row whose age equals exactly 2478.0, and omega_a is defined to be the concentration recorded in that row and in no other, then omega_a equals 1.116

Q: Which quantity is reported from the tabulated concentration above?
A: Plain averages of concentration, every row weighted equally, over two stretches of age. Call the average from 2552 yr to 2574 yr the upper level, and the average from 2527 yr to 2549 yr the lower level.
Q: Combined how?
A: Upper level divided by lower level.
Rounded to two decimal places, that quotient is 1.11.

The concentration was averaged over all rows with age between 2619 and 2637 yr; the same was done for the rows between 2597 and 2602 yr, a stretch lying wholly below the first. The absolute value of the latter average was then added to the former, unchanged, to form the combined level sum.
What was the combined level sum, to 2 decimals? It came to 2.46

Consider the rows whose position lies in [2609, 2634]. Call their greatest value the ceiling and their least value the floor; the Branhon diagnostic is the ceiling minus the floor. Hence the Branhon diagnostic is 0.42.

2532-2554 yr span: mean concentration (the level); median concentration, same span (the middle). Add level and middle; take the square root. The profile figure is 1.64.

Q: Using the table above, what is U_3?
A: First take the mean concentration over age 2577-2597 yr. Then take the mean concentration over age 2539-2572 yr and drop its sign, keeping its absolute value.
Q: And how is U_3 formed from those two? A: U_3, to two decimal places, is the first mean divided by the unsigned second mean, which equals 0.85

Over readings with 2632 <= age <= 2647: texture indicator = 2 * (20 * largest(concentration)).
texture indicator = 61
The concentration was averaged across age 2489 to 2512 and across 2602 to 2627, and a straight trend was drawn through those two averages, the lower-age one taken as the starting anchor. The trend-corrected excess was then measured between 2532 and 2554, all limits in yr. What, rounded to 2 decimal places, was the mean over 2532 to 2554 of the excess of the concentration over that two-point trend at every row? 0.23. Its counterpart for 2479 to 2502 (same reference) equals 0.01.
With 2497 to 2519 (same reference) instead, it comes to -0.03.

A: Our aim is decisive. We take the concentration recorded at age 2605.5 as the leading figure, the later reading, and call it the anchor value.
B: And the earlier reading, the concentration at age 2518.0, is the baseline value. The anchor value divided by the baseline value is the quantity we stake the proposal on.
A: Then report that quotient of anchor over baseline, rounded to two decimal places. 1.15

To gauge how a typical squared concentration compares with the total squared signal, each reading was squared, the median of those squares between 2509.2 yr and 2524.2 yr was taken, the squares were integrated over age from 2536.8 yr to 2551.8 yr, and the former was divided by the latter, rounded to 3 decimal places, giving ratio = 0.038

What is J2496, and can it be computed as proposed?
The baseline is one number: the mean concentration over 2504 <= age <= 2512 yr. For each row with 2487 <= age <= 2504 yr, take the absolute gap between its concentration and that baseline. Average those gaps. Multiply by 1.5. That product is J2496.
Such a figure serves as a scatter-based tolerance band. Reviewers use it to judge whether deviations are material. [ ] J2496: 0.1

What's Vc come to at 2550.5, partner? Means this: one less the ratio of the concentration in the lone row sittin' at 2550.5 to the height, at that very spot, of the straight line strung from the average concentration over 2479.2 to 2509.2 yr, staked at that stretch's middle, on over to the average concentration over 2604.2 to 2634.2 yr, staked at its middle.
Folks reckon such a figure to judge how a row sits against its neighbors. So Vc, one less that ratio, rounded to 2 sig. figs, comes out -0.25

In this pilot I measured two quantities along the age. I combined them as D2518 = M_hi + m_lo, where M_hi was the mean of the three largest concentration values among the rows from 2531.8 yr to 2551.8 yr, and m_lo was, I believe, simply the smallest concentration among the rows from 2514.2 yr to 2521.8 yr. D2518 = 2.35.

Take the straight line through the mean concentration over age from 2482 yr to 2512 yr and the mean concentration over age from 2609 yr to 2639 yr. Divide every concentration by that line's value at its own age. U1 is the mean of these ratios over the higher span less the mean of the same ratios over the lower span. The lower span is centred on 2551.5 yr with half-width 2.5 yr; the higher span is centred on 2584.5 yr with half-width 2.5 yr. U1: -0.25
